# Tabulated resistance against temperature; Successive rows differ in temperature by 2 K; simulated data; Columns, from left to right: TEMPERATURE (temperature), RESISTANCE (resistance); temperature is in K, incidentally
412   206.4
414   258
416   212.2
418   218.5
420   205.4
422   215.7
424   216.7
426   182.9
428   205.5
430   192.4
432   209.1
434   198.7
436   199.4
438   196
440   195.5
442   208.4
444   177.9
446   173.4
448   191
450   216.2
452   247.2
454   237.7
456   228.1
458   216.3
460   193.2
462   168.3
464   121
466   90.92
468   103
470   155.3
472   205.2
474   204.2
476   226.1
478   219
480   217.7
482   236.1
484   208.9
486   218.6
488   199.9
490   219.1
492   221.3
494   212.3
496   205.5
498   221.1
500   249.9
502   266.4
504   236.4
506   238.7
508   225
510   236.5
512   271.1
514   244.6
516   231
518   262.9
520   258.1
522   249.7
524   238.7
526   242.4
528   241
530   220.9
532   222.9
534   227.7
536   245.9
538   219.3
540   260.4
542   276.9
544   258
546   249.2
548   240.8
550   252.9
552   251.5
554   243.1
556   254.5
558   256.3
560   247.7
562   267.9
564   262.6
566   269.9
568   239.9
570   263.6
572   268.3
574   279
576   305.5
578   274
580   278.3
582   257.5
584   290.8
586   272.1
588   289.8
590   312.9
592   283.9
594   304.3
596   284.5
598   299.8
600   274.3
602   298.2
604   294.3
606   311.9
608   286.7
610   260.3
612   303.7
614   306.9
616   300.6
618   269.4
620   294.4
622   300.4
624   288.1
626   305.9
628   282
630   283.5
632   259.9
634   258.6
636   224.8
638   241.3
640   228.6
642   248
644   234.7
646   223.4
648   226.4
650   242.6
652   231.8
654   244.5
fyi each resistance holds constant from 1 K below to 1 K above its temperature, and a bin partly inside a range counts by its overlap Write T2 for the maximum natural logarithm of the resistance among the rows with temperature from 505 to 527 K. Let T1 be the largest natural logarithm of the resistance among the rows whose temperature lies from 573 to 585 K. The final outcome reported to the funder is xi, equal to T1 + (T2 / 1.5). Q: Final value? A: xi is 9.46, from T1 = 5.72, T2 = 5.60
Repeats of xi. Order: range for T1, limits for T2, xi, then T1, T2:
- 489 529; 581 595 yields 9.43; 5.60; 5.75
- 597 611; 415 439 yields 9.33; 5.74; 5.39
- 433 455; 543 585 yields 9.32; 5.51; 5.72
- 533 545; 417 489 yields 9.30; 5.62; 5.51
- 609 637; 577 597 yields 9.56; 5.73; 5.75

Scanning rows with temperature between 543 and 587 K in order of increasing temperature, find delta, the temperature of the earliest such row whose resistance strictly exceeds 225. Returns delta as 544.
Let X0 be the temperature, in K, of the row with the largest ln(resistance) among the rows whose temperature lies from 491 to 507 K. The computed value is 502 K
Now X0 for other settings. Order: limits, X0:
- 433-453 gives 452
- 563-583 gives 576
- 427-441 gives 432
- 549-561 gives 558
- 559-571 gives 566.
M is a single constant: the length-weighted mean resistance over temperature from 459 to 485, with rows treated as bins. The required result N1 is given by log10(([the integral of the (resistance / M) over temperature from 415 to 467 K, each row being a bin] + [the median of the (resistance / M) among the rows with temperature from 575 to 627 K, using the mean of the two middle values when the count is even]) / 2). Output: 1.46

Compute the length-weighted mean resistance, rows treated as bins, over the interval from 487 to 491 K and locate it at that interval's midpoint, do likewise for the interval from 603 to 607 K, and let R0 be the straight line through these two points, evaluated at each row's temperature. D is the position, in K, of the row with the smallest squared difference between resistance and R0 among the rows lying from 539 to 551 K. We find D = 544 K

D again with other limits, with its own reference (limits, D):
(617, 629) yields 626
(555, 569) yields 562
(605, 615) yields 614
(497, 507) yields 498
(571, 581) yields 574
